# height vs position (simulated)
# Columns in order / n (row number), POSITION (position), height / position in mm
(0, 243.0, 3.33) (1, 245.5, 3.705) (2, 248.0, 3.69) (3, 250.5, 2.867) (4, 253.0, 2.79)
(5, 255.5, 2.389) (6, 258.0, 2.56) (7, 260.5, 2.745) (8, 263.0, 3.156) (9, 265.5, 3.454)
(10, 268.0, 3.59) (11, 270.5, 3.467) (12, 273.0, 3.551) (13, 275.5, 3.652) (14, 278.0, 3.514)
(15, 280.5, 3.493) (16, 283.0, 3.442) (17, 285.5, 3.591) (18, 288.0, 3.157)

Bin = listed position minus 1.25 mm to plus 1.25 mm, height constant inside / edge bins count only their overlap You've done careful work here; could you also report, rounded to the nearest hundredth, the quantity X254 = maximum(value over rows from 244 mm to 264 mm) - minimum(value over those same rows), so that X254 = 1.32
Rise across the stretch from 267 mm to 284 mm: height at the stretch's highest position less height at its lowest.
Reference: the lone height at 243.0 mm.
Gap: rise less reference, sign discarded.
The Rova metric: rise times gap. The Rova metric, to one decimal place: -0.5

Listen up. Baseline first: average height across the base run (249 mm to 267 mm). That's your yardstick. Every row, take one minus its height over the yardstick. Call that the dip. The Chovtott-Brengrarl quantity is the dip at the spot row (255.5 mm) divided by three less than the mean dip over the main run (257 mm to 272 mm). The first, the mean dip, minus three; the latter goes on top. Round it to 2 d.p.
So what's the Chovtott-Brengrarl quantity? -0.05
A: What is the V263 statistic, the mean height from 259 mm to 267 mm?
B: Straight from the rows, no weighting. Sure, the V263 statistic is 3.1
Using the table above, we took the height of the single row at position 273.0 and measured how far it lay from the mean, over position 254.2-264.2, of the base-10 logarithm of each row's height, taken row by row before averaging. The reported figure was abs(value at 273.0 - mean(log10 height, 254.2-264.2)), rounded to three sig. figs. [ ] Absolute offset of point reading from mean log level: 3.12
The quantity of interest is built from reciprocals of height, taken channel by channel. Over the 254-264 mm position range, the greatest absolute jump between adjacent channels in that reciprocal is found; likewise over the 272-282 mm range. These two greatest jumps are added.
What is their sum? 0.058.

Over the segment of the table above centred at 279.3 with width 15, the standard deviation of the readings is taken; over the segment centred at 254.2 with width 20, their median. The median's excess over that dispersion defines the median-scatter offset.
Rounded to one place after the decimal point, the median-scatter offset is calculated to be 2.8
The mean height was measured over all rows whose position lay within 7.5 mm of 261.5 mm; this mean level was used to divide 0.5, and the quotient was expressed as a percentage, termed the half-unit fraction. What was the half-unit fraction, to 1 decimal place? 16.8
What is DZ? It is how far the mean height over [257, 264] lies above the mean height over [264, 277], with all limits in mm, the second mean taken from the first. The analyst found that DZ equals -0.72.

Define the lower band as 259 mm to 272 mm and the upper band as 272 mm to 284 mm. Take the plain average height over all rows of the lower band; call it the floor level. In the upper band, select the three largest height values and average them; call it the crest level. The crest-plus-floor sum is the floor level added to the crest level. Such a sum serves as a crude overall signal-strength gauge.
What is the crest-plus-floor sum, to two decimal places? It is 6.85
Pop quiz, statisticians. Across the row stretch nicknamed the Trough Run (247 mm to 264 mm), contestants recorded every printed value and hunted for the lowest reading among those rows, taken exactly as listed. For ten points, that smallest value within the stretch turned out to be 2.389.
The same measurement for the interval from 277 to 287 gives 3.442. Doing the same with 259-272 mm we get 2.745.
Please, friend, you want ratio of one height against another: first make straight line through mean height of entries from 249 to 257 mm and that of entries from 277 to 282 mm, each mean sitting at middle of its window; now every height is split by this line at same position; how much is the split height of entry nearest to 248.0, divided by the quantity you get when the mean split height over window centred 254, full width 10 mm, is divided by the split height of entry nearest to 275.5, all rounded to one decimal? 1.6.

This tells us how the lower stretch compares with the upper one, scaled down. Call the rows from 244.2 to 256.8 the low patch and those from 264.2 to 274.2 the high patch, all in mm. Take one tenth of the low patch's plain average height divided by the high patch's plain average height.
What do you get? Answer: 0.088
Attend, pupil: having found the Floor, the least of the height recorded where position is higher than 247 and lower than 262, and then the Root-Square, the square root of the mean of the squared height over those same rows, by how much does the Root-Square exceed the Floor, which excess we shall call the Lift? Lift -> 0.48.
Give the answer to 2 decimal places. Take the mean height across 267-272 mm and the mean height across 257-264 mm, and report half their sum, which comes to 3.17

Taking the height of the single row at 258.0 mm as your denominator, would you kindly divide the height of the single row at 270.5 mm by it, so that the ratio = 1.35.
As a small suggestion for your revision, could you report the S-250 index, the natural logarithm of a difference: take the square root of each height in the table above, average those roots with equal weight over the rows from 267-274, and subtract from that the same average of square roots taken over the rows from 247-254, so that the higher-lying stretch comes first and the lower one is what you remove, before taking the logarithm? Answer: -2.1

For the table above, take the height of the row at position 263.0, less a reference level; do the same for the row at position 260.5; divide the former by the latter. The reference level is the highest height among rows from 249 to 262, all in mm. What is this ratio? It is -2.4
